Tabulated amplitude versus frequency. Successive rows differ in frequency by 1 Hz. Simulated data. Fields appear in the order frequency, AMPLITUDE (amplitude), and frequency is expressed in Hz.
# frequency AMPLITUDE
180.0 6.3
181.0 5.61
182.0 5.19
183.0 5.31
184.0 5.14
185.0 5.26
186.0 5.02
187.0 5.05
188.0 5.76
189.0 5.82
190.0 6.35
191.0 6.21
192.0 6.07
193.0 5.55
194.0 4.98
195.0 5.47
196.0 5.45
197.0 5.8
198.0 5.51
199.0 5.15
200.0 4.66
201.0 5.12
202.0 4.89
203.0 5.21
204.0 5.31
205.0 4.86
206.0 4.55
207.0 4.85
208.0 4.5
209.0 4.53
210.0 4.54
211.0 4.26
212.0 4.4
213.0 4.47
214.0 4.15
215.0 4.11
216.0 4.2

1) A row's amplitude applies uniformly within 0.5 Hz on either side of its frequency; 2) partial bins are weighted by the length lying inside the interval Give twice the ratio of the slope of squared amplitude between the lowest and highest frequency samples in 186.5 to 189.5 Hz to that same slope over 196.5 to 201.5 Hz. -4.5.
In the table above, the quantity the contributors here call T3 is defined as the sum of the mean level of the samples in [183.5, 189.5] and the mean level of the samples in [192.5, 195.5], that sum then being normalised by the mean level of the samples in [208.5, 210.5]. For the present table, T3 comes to 2.35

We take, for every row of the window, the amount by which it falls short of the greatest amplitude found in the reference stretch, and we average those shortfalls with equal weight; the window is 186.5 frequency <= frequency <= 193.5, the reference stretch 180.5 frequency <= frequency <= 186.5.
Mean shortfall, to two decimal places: -0.22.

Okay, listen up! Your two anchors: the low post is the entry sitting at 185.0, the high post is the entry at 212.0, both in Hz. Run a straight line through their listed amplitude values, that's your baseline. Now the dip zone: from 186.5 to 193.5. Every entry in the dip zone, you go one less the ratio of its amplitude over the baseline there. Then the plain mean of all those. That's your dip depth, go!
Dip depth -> -0.14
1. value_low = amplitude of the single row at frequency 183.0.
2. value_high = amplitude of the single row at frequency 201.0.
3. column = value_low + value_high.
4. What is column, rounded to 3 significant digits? 10.4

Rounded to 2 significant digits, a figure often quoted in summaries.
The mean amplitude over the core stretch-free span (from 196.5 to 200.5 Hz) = 5.3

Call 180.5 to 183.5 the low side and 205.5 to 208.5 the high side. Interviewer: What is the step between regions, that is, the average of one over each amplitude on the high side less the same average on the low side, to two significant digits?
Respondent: 0.030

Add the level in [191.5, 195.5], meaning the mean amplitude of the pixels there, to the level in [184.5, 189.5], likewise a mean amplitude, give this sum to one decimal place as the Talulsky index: 10.9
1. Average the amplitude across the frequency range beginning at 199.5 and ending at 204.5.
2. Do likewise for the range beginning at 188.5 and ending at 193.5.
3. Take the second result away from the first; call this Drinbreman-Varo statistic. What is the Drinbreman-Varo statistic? -1.0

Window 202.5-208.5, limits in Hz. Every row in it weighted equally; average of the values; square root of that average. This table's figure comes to 2.21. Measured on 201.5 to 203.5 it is 2.25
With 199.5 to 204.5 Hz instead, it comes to 2.24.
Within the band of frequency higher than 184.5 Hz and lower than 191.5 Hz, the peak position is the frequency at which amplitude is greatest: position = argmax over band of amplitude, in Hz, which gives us 190.0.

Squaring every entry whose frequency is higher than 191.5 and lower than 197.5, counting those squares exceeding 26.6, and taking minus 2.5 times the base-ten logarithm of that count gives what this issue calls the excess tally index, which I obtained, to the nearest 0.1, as -1.7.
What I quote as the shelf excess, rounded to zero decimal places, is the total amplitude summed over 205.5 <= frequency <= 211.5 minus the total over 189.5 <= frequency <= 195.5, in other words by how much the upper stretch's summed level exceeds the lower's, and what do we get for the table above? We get -7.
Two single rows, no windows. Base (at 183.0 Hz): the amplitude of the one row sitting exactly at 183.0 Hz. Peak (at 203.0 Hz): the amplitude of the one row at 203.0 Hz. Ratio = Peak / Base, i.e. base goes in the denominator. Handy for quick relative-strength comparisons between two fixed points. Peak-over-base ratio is 0.98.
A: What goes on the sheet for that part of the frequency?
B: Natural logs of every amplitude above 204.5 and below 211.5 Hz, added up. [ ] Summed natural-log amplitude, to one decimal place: 10.7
